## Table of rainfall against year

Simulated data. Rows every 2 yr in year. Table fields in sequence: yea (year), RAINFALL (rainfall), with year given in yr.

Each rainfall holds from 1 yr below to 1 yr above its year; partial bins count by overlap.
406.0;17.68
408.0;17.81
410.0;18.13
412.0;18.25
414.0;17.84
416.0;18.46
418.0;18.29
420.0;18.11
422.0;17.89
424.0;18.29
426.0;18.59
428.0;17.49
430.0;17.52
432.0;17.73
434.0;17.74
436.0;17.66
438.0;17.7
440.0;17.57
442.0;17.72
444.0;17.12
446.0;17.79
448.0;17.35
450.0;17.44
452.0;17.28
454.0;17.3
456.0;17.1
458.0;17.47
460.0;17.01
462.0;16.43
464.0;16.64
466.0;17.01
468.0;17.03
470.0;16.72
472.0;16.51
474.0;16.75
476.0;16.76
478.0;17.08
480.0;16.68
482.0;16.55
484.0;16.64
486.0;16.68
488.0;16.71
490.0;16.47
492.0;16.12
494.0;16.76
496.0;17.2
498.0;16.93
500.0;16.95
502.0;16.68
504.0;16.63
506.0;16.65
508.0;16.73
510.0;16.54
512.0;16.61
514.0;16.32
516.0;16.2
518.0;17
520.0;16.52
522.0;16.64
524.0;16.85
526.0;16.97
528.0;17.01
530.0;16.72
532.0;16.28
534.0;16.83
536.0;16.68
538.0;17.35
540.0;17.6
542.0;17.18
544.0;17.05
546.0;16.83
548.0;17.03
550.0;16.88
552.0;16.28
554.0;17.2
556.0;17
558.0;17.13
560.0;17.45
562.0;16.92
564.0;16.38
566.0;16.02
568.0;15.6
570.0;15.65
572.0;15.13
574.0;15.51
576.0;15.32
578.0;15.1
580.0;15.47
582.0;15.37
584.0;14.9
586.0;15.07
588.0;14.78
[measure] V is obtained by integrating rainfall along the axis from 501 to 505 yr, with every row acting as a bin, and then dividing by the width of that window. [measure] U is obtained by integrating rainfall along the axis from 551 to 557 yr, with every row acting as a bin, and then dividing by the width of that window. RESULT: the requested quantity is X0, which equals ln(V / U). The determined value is -0.01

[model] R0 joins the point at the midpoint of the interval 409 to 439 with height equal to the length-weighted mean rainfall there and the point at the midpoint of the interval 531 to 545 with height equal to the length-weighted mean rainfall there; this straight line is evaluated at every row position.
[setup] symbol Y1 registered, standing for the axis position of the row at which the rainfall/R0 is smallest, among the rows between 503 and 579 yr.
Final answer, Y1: 572.0 yr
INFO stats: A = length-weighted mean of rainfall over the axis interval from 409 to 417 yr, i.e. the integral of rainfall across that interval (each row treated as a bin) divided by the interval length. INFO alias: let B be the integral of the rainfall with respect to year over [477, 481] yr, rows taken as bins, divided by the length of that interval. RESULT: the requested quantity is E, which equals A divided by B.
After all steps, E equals 1.08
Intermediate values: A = 18.2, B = 16.9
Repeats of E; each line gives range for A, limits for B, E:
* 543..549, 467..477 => 1.01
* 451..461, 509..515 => 1.04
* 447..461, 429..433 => 0.98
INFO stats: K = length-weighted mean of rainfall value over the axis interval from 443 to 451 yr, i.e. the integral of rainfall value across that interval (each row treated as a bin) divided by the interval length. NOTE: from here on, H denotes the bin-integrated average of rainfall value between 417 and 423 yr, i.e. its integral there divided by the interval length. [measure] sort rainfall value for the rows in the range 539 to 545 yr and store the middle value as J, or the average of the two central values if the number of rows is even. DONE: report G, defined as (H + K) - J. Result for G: 18.3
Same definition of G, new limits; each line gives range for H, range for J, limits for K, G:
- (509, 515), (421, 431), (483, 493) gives 15.1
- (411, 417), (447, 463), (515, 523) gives 17.5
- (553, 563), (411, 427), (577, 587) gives 14.1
